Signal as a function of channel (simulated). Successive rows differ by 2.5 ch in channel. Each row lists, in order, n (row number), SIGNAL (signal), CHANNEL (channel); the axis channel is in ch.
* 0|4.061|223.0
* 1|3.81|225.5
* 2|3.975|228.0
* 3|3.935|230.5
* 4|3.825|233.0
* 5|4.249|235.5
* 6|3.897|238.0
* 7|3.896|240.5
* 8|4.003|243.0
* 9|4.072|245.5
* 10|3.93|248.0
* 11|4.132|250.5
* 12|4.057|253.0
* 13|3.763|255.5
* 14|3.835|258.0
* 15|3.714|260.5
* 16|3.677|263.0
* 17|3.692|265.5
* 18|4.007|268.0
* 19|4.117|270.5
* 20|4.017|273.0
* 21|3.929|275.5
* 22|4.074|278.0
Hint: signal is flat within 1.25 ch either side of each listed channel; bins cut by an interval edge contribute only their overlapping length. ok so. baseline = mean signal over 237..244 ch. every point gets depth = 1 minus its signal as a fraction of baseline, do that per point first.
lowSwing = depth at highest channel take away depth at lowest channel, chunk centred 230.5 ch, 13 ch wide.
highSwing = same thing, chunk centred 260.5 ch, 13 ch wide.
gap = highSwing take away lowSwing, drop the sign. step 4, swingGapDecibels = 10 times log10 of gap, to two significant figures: -8.9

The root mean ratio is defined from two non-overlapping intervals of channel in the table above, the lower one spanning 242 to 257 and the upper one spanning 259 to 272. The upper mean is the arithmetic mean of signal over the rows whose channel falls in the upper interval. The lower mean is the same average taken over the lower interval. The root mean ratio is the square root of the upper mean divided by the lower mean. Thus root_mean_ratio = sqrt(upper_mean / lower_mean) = 0.98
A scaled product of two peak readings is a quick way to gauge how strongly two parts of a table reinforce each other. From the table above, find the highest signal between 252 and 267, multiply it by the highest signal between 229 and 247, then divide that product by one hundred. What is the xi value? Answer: 0.172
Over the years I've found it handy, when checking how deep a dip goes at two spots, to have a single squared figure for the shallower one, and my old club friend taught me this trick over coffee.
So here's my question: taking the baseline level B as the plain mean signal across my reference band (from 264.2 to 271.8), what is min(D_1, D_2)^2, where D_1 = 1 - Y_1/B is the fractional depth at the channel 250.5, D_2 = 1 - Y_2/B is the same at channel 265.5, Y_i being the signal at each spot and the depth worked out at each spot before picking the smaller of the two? 0.0024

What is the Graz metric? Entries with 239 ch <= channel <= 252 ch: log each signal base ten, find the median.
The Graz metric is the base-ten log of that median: -0.220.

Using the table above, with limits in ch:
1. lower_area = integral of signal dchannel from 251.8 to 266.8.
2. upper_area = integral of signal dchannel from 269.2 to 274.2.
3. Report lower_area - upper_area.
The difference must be 37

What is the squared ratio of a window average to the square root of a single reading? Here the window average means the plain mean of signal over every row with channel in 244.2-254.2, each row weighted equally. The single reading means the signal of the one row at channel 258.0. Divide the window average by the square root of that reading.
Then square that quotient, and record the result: 4.27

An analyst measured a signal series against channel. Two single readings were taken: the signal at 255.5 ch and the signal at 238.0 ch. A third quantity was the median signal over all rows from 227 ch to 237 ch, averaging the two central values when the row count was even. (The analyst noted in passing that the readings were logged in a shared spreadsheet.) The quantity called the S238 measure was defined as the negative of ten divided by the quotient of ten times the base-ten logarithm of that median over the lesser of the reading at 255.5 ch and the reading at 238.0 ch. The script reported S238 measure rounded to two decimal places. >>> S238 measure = -6.30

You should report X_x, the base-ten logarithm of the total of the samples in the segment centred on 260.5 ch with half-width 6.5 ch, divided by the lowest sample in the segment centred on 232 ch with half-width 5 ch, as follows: 0.69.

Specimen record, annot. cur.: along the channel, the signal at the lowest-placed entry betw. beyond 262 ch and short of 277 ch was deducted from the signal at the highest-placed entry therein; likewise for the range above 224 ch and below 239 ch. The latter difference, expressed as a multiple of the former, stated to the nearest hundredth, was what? 0.35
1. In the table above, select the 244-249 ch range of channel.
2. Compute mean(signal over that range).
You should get 4.00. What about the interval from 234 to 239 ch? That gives 4.07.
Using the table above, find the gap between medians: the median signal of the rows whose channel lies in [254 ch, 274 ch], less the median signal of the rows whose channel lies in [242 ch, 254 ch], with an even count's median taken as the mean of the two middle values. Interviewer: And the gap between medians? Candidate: -0.26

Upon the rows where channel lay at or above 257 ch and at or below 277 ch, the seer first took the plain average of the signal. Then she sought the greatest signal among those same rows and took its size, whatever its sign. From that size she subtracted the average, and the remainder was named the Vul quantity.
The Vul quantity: 0.24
